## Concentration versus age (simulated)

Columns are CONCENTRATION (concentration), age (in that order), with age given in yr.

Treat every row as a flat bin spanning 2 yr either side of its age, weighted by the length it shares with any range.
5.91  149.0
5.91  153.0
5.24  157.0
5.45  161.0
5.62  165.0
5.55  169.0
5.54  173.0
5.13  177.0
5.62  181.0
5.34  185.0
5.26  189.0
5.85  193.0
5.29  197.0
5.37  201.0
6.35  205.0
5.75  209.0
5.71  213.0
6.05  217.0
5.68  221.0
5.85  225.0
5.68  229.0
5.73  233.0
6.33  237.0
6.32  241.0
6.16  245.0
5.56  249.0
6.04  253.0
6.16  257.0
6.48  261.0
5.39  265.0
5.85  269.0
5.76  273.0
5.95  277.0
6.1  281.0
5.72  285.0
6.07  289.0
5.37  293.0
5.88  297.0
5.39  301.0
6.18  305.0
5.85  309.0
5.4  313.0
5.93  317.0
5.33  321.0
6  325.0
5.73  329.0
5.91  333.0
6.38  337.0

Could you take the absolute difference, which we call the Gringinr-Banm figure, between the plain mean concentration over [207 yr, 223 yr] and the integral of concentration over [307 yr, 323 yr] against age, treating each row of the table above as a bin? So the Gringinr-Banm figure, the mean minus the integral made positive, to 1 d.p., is 84.2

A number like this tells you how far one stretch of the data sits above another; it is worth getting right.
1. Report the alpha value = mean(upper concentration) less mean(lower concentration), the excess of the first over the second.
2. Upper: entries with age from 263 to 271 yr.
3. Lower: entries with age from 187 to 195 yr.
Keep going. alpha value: 0.1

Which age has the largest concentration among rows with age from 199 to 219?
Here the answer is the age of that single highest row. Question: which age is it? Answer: 205.0 yr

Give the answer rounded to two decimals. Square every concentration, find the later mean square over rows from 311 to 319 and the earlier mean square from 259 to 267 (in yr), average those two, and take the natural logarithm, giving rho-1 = 3.52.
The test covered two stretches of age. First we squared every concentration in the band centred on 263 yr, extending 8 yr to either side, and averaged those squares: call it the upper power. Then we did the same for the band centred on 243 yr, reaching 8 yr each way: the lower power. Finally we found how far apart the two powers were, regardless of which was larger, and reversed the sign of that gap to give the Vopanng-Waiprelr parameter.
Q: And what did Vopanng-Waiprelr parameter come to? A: -1.4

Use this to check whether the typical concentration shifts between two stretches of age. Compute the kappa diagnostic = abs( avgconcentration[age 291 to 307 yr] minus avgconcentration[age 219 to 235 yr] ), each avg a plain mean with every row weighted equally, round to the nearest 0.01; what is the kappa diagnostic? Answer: 0.03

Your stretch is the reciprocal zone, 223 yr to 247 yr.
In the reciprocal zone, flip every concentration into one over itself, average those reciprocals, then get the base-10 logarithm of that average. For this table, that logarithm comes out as -0.778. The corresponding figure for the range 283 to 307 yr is -0.760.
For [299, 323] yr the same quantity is -0.753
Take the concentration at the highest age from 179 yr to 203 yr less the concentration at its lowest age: -0.25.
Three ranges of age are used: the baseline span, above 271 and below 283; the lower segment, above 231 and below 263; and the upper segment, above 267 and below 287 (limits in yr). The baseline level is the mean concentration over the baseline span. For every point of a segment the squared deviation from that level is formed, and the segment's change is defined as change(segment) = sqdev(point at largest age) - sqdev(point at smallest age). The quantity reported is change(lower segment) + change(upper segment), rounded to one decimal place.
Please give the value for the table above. 0.3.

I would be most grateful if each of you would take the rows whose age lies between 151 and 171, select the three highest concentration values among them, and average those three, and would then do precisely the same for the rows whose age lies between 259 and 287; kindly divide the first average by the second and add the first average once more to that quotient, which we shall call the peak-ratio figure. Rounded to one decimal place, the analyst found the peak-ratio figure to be 6.6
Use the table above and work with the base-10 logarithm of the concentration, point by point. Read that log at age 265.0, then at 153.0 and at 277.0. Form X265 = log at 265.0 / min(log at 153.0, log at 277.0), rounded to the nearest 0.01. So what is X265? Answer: 0.95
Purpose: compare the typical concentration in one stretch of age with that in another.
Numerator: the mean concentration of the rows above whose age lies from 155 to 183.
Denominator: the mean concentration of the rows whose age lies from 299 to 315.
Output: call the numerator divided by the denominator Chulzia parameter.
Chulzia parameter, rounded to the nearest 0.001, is 0.955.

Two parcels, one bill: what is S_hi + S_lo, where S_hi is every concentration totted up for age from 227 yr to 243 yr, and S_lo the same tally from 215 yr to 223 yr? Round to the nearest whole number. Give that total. 36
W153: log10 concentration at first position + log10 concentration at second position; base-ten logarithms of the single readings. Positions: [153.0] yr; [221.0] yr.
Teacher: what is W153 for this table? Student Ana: 1.53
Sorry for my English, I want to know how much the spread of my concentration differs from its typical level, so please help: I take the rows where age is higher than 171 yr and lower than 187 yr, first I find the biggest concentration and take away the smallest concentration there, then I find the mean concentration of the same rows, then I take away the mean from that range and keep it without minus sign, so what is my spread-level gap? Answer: 4.92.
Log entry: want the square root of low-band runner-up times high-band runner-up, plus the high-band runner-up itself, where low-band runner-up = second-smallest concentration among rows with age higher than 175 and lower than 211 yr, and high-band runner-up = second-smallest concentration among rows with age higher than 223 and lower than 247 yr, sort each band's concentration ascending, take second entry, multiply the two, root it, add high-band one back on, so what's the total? 11.2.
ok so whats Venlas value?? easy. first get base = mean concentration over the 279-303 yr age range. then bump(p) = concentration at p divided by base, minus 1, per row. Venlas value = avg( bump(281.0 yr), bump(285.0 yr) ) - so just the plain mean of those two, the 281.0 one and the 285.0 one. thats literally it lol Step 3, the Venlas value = 0.03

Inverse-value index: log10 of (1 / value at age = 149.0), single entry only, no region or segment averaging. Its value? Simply -0.772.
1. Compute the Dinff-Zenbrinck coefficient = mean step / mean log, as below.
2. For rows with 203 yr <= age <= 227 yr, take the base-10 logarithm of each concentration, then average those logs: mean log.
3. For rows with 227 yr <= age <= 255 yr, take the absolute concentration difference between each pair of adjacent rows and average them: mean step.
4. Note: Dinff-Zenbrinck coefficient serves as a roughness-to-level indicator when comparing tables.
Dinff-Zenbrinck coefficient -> 0.41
